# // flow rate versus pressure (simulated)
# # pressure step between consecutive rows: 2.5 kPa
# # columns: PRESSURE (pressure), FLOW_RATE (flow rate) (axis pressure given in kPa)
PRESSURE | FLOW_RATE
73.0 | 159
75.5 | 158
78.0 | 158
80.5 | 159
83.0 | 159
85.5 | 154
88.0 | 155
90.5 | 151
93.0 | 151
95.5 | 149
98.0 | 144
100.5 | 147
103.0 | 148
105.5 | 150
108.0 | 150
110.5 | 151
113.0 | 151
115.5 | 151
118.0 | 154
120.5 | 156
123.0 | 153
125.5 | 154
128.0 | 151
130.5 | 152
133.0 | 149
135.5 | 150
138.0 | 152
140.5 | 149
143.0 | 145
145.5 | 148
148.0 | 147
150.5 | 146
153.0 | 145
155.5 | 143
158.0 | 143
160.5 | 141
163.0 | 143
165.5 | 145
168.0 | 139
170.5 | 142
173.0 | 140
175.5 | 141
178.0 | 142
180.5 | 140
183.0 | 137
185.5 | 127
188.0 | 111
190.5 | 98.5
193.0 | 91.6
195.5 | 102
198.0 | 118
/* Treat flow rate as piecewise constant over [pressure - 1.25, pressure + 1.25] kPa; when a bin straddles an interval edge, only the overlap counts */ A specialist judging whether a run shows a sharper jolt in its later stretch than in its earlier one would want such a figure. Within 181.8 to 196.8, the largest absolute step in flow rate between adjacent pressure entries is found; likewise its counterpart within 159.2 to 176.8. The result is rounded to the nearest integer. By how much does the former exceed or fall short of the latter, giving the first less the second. 10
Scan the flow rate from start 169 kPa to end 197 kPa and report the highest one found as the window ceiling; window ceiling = 142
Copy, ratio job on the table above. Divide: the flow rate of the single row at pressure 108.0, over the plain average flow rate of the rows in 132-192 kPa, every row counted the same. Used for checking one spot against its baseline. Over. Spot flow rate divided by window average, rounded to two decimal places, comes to 1.07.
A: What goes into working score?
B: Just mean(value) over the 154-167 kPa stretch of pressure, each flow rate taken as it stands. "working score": 143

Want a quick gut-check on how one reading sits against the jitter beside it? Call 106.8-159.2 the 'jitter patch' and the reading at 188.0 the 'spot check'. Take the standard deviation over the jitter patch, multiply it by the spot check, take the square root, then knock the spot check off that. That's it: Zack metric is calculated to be -91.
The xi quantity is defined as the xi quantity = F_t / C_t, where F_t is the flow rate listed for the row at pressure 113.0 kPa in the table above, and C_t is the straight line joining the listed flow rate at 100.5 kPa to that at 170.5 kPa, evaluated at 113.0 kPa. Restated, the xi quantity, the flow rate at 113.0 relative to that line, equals 1.03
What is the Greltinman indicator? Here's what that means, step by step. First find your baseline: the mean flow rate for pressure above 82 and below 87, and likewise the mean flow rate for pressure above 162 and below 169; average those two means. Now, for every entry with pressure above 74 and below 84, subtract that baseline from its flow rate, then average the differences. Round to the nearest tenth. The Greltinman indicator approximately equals 9.1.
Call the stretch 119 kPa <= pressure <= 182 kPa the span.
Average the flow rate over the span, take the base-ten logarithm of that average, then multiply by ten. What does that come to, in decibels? 21.7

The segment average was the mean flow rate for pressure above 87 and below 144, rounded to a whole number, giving 151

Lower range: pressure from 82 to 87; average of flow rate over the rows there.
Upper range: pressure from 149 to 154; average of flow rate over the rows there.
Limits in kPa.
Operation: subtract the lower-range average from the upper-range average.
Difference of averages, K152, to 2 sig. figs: -11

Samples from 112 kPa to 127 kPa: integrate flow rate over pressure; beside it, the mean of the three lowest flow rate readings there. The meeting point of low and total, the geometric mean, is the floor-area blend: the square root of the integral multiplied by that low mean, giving 590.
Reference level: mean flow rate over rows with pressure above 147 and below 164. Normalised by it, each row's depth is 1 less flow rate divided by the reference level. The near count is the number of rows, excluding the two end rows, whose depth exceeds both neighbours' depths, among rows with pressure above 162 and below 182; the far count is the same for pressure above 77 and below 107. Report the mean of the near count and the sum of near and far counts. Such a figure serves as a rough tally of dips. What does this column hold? 3.0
